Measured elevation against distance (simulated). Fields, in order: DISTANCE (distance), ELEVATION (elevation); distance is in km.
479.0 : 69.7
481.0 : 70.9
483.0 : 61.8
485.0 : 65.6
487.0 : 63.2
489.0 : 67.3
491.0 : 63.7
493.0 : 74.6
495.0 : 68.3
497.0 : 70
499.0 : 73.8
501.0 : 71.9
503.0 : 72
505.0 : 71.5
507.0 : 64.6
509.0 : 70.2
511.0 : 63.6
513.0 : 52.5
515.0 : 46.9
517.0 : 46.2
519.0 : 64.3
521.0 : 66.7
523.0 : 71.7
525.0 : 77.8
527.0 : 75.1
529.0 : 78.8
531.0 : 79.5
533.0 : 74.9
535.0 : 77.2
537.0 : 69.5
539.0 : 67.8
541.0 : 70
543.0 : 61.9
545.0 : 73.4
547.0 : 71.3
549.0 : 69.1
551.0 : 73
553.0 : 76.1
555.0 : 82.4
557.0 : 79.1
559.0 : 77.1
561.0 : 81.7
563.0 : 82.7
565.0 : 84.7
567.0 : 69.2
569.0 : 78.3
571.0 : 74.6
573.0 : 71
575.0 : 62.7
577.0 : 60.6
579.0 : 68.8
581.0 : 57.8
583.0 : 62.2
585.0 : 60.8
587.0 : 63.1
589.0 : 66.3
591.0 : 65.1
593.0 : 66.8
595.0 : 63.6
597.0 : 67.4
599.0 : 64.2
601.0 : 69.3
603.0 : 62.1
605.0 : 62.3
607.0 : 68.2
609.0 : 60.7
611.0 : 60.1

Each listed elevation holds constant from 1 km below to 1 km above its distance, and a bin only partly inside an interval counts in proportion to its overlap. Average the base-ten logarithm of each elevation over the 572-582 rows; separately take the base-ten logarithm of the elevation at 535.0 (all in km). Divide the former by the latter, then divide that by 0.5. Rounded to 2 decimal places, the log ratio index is 1.91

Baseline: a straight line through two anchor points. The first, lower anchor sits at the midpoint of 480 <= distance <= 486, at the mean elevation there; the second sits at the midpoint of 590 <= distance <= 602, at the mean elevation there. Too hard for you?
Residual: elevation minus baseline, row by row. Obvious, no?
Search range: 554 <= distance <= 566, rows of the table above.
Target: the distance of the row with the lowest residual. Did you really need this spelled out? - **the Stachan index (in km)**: 559.0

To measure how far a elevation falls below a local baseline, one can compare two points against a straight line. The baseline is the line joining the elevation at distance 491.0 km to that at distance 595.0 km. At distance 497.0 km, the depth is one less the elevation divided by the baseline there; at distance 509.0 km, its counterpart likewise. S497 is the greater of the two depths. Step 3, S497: -0.10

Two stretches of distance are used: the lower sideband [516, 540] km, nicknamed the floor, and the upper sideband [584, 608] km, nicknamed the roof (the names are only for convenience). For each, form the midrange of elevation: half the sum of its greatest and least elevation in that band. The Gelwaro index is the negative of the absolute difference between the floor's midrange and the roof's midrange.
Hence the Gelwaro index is -2.2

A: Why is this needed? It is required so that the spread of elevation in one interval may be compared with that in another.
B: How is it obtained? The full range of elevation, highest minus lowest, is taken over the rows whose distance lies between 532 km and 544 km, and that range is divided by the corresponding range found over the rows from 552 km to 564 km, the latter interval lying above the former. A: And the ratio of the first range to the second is 2.32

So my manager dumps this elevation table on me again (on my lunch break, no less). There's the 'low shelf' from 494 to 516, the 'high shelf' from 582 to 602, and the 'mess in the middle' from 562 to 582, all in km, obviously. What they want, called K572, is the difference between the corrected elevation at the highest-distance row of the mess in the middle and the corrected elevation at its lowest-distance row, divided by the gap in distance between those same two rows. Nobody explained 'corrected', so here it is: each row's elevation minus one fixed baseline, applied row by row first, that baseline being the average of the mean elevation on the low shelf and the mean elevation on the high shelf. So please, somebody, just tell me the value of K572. -1.38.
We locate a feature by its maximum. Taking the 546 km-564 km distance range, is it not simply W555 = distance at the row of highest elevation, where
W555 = 563.0 km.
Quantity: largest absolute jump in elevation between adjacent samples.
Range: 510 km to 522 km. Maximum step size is 18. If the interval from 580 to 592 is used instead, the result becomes 4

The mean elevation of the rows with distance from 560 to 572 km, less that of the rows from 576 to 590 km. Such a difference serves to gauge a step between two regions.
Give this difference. 16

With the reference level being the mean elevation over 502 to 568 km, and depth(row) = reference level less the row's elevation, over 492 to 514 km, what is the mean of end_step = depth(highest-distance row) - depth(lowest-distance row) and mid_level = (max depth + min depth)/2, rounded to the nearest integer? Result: 15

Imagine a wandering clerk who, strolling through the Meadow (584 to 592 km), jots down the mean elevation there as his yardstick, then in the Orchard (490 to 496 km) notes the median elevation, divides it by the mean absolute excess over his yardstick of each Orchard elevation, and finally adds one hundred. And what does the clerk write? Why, 113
